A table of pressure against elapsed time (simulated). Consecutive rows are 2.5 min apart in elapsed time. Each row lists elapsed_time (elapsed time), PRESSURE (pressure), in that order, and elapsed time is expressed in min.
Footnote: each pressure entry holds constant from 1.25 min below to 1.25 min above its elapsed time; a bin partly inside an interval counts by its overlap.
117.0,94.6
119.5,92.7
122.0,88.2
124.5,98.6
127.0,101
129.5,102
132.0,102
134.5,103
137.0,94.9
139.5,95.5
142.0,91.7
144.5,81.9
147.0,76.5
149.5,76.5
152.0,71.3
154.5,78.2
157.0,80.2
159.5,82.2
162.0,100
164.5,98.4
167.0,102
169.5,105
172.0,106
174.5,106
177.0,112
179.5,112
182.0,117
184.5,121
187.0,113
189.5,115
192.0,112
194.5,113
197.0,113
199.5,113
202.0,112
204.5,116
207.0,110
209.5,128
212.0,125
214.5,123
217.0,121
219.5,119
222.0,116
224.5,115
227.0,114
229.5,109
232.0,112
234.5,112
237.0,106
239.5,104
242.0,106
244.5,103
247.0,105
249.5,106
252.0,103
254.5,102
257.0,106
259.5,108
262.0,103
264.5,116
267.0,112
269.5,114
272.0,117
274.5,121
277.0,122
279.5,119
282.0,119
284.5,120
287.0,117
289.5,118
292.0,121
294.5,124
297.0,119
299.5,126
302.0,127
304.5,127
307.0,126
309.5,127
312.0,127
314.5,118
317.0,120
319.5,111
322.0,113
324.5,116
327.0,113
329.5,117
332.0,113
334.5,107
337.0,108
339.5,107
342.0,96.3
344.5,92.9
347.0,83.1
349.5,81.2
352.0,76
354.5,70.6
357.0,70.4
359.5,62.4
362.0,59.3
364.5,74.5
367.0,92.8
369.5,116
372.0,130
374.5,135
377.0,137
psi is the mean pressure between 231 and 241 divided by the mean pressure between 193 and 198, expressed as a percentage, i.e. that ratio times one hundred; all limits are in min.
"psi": 96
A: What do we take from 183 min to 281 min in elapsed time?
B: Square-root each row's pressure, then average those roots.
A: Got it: 10.6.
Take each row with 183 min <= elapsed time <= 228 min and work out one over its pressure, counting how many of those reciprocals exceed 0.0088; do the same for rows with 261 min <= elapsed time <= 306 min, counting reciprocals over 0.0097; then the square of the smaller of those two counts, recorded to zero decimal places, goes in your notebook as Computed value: 1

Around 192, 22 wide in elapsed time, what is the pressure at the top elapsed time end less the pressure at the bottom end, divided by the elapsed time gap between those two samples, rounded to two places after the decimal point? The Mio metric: -0.25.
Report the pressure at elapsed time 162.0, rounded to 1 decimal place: 100.0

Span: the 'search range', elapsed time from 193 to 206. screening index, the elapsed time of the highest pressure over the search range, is 204.5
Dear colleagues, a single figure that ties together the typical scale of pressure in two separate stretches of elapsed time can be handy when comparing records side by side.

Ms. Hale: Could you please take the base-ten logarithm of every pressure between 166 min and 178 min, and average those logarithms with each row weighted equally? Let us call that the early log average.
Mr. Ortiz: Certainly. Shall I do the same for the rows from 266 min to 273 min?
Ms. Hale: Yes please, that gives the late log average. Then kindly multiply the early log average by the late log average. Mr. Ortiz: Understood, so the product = 4.17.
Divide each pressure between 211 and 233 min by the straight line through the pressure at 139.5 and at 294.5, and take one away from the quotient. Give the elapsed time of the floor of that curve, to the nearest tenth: 229.5 min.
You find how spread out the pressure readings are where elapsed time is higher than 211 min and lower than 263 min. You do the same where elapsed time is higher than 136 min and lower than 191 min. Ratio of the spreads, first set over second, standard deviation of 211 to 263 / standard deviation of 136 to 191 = 0.47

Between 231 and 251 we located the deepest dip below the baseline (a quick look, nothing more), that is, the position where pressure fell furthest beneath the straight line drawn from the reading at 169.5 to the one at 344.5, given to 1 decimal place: 244.5 min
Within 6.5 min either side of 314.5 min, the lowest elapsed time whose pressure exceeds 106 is 309.5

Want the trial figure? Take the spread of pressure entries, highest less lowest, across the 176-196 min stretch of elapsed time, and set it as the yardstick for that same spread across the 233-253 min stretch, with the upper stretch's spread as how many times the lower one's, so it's 1.0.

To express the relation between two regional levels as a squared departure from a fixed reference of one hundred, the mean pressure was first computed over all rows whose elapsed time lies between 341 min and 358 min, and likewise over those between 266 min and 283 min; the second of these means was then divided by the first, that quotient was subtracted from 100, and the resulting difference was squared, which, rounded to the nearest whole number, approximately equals 9713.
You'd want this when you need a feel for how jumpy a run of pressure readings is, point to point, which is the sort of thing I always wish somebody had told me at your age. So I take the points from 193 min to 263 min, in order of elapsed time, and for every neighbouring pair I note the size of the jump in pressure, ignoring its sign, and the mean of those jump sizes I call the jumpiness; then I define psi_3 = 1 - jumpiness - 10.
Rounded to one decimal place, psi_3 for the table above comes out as -12.0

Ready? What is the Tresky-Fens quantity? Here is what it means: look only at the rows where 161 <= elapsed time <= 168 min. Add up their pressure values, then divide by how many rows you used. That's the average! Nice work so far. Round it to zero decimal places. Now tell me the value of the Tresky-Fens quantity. 100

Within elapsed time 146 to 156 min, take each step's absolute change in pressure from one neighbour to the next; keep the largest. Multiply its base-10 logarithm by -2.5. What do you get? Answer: -2.1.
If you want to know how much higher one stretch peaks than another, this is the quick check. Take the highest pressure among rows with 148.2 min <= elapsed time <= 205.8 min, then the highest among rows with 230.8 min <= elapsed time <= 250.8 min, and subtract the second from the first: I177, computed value 9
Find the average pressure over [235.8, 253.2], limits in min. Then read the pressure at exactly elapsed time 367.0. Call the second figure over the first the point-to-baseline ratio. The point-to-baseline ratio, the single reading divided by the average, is 0.89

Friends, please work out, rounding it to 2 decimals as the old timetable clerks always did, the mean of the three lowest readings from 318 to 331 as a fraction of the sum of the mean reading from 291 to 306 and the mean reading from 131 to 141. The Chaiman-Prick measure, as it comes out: 0.50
